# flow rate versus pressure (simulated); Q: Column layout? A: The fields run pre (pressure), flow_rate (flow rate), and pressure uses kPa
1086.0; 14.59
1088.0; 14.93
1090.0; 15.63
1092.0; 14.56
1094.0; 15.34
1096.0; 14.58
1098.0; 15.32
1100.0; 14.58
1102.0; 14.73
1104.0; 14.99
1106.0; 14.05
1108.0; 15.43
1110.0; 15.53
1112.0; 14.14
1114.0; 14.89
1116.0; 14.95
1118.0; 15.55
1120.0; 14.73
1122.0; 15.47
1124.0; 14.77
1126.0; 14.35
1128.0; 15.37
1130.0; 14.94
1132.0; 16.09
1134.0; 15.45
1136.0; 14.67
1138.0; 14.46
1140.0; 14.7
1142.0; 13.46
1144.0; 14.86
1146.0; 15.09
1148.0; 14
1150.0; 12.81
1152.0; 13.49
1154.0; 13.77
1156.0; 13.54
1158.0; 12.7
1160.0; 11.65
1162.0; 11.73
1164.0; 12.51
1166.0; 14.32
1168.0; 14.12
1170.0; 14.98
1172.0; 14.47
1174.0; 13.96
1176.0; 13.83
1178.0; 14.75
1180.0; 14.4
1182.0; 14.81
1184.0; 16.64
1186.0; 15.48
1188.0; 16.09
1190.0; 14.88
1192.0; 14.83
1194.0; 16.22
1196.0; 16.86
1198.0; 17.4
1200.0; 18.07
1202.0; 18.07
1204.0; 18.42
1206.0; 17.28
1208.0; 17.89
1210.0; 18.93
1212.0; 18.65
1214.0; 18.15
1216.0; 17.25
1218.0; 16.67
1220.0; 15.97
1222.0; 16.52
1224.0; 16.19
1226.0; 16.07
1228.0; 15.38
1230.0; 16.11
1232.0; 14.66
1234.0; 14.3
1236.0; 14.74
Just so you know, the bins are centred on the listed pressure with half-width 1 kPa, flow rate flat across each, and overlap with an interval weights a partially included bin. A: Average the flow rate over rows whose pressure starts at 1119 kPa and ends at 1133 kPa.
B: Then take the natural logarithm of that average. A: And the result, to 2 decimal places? 2.71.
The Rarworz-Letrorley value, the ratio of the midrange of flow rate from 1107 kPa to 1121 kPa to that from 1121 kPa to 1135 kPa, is 0.98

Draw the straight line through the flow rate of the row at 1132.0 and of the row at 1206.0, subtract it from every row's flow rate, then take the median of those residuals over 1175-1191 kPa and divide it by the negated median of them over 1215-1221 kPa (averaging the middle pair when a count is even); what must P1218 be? -2.6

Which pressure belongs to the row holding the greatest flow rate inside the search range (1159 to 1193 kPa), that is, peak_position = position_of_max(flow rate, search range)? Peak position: 1184.0 kPa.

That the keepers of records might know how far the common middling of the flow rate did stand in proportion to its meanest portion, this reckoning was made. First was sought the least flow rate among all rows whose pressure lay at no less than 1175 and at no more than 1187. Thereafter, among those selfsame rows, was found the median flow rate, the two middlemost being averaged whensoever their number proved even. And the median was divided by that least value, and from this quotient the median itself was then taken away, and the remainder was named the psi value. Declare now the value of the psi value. -14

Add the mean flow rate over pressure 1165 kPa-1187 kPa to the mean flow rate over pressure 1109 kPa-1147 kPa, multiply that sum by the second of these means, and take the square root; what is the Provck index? 21.0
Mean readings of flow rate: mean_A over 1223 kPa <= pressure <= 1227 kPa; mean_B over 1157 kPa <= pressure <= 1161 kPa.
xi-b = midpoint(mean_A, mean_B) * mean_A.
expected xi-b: 228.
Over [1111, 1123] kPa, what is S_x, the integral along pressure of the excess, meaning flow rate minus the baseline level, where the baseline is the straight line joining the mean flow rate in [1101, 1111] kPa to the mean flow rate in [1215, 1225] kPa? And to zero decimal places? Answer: -2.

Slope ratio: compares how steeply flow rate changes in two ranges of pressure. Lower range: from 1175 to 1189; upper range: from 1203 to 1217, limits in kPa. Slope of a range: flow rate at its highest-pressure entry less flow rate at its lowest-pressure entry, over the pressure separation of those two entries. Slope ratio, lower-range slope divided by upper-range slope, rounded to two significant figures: -1.9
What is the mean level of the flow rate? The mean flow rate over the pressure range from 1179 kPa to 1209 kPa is 16.5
